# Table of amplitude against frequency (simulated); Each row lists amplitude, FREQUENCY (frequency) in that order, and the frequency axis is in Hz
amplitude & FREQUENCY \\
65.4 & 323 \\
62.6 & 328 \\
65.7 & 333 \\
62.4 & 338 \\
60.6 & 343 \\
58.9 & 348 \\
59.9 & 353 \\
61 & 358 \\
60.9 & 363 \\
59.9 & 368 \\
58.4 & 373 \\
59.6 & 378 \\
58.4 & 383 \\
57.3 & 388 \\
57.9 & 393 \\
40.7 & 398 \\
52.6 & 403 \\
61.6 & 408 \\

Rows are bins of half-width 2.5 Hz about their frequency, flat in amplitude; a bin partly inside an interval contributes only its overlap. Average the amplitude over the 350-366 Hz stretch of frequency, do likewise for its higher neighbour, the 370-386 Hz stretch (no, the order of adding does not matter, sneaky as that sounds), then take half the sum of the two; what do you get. 59.7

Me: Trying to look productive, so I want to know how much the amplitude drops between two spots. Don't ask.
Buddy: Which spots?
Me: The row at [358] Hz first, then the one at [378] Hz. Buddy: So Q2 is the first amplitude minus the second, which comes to 1.4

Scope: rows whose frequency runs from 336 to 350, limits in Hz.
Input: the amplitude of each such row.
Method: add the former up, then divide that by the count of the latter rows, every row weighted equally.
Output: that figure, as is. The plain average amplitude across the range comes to 60.63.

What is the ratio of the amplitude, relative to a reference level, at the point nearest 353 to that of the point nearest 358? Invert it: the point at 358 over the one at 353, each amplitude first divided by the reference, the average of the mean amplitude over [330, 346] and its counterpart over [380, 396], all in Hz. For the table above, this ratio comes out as 1.02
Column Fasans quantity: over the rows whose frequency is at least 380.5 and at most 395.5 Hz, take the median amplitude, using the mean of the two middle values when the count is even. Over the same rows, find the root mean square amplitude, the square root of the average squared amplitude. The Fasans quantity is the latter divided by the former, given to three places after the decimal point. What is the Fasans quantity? 0.999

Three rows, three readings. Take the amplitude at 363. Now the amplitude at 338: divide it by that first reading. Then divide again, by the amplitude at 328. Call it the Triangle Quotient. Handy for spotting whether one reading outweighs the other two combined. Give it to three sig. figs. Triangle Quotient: 0.0164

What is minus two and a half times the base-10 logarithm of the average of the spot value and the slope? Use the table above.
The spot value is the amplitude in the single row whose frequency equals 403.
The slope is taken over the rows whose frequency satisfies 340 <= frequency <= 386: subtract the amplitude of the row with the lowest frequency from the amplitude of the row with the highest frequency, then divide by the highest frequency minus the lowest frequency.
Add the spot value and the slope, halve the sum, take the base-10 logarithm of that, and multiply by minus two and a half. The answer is -3.55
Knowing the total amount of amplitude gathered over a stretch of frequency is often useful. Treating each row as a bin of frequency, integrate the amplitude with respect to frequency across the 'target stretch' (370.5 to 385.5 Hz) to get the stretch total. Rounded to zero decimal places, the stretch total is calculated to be 882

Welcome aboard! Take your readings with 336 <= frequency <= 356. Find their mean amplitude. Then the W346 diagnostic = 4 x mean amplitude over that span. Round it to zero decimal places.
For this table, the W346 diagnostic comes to 242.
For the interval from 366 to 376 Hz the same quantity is 237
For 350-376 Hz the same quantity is 240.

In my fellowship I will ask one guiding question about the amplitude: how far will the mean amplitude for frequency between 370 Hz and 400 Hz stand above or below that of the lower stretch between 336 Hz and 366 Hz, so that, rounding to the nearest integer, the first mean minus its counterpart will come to -5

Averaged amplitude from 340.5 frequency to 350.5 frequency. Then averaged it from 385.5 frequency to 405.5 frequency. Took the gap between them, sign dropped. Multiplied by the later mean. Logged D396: 397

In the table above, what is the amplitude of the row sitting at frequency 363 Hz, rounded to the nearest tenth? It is 60.9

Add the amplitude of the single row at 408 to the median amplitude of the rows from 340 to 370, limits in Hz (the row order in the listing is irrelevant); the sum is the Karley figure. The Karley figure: 122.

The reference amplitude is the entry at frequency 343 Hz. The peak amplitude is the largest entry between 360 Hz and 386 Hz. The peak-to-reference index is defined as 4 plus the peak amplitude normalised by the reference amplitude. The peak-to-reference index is 5.00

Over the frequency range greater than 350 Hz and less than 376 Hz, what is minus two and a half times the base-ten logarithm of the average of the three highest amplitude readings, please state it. -4.46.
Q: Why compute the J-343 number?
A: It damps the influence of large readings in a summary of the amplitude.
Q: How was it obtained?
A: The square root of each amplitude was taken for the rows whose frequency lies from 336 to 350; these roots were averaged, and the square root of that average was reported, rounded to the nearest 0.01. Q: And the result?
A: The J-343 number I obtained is 2.79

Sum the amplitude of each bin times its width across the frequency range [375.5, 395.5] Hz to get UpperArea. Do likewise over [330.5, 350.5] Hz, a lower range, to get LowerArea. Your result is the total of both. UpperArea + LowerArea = 2404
